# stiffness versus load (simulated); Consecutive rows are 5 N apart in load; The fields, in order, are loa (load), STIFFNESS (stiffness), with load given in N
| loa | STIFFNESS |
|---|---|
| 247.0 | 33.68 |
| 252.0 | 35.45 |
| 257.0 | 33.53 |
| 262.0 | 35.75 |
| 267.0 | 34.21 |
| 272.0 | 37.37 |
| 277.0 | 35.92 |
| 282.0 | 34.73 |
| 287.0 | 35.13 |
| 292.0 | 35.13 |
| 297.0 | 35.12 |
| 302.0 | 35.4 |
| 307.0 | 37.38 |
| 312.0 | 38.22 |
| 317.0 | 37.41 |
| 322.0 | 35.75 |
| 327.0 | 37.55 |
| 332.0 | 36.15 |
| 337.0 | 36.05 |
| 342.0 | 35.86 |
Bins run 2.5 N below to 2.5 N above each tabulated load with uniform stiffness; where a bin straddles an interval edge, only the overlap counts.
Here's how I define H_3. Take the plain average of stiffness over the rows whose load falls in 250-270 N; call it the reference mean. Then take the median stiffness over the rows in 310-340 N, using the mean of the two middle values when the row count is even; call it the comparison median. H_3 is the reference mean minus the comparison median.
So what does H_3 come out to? -2.0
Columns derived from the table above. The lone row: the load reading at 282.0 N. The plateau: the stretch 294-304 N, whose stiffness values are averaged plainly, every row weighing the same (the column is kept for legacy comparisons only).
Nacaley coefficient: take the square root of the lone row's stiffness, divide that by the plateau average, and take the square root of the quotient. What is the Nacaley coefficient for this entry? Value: 0.409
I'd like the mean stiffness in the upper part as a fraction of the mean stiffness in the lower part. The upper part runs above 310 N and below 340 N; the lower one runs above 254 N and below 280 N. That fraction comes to 1.042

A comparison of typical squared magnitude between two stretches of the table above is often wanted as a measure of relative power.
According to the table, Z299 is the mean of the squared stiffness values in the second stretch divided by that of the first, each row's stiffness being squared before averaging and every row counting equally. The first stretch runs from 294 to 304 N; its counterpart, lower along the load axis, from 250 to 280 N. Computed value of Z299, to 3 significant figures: 1.01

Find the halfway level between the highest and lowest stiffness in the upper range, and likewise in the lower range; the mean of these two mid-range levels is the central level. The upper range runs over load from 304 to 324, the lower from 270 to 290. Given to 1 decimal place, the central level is 36.5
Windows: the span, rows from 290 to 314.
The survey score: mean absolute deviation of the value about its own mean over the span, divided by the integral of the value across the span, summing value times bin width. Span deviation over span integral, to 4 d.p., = 0.0014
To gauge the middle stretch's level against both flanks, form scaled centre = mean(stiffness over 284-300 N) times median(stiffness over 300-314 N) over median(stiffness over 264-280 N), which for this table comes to 36.6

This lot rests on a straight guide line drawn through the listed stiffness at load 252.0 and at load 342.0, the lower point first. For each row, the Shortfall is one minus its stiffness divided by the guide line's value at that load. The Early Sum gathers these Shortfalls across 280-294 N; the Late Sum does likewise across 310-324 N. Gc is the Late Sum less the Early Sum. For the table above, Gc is -0.17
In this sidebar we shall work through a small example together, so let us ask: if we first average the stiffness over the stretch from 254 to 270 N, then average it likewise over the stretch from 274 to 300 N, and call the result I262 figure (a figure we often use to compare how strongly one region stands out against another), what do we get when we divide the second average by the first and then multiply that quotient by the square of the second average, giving 1265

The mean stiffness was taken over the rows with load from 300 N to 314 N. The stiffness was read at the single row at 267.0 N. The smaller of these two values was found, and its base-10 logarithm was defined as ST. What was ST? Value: 1.53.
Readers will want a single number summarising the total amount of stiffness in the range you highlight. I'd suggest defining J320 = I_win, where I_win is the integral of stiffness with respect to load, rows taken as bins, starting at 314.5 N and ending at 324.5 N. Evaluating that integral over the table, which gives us 366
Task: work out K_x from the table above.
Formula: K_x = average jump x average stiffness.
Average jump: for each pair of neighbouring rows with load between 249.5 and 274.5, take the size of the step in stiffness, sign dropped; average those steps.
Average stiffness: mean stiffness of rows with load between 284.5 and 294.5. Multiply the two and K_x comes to 78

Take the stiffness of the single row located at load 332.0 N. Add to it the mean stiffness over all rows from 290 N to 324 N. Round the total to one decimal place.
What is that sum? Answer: 72.5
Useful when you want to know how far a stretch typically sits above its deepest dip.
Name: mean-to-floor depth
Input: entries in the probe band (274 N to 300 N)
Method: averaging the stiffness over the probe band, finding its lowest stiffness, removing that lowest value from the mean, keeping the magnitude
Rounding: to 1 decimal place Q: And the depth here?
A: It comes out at 0.5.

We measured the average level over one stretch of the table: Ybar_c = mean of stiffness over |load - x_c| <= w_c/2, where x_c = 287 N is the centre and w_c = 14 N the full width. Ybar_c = 35.0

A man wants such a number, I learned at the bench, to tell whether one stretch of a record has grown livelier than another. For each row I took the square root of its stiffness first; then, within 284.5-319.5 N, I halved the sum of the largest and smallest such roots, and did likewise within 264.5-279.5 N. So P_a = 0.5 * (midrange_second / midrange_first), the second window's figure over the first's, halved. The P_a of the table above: 0.494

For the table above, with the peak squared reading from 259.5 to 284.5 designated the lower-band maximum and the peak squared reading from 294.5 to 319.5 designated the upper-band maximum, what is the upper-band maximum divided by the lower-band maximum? 1.05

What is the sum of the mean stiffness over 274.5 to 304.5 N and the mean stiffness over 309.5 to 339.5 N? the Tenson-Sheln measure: 72.1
